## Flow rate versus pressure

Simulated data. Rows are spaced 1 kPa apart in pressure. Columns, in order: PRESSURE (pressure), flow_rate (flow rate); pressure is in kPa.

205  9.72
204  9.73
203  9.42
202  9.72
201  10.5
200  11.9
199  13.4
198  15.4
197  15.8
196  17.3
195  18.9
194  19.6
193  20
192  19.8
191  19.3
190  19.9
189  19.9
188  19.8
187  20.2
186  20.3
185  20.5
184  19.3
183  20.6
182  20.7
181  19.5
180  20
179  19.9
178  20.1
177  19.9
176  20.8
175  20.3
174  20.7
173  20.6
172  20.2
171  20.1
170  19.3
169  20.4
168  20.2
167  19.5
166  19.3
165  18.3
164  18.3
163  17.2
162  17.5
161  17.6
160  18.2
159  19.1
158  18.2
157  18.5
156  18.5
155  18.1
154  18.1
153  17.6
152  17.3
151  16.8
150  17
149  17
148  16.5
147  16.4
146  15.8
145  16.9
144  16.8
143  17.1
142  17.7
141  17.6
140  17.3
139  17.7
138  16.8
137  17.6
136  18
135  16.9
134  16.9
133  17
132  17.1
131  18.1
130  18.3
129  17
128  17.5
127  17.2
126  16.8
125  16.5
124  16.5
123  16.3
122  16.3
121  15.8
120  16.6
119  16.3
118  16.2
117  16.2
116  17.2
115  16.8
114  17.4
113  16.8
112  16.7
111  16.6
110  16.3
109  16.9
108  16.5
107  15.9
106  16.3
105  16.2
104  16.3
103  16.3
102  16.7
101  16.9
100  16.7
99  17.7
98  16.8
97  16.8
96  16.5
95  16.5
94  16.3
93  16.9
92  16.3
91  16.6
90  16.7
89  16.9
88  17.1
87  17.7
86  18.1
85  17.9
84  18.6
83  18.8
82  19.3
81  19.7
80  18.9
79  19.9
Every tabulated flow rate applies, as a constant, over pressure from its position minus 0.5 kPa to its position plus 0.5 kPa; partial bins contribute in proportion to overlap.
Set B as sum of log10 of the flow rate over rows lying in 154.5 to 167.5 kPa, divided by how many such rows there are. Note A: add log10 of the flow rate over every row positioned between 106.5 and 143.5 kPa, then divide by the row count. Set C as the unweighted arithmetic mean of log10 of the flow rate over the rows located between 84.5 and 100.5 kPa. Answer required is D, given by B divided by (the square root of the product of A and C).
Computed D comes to 1.03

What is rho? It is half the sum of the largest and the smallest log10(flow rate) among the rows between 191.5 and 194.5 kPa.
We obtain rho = 1.30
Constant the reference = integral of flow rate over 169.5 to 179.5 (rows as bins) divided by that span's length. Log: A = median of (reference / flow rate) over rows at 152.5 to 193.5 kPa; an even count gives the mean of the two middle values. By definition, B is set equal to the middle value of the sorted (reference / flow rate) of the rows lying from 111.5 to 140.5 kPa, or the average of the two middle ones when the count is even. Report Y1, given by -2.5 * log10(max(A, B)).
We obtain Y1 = -0.193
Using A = 1.02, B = 1.19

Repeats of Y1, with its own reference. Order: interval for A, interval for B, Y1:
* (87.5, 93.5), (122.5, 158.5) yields -0.200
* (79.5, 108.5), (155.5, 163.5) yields -0.200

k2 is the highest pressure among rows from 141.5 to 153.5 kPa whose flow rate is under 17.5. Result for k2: 152 kPa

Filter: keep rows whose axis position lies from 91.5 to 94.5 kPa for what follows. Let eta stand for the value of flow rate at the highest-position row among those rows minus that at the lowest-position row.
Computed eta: 0.0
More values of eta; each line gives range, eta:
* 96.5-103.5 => -0.5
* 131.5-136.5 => 0.9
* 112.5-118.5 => -0.6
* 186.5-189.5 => -0.3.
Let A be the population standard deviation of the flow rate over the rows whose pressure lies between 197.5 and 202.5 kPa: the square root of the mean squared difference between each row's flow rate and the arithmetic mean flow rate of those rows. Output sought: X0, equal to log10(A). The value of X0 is 0.31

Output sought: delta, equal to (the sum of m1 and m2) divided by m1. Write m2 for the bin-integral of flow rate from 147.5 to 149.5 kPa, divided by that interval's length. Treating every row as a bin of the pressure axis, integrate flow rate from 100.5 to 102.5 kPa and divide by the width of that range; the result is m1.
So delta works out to 2.00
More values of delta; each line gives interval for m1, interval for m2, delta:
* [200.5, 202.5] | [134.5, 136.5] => 2.73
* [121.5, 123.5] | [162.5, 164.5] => 2.09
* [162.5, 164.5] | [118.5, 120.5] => 1.93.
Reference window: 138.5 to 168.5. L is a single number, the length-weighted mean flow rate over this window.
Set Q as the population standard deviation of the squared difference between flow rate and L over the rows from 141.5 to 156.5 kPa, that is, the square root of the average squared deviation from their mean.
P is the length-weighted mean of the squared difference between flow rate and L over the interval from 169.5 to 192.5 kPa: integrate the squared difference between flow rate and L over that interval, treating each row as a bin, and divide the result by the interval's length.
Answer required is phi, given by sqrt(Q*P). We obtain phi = 2.3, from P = 6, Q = 0.9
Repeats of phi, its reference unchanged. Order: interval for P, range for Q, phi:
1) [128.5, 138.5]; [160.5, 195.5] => 1.1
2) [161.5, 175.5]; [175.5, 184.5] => 3.1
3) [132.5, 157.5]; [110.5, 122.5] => 0.8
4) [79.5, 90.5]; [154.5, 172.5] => 1.6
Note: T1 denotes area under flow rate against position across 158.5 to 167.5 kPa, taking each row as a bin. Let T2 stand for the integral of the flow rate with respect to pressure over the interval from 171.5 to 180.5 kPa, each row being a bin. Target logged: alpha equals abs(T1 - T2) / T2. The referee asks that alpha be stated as 0.096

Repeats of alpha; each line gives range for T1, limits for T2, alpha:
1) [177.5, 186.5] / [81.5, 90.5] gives 0.123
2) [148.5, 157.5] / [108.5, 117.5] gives 0.053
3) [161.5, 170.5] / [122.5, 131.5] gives 0.102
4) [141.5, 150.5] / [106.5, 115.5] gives 0.009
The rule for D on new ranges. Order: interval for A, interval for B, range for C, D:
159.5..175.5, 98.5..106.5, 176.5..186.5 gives 0.94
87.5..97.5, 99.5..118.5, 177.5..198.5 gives 0.97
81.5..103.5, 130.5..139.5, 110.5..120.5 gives 1.01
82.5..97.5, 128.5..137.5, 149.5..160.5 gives 1.00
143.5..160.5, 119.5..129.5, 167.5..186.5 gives 0.96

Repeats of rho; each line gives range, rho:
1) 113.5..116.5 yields 1.23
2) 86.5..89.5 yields 1.24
